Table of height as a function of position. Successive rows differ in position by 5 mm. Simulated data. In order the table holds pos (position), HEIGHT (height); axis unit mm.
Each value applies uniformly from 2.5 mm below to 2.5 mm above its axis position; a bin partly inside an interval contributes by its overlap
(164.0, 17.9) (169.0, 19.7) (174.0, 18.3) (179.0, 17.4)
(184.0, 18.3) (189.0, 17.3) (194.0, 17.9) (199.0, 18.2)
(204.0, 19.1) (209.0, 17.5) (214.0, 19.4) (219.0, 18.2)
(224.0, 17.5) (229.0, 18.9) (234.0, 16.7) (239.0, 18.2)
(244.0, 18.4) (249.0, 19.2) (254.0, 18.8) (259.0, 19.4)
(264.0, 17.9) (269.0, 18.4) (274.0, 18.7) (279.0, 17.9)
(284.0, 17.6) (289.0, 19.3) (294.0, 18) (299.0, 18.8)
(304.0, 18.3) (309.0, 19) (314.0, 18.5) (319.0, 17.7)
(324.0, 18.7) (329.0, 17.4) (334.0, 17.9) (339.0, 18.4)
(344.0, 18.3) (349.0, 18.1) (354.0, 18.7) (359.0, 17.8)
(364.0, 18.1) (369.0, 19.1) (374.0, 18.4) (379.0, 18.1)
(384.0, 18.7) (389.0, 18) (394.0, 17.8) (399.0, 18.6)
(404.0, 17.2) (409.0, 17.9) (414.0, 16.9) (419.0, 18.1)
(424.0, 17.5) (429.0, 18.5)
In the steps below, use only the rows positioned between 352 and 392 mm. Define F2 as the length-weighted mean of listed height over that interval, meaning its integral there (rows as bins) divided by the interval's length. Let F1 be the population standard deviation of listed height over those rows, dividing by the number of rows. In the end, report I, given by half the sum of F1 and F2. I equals 9.38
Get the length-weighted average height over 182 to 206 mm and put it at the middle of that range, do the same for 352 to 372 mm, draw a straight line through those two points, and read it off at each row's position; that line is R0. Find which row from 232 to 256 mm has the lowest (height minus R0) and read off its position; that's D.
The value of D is 234.0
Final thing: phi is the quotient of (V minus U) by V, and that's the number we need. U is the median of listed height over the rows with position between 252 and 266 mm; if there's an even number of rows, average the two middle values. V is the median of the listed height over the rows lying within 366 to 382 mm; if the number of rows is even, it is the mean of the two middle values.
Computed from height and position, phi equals -0.022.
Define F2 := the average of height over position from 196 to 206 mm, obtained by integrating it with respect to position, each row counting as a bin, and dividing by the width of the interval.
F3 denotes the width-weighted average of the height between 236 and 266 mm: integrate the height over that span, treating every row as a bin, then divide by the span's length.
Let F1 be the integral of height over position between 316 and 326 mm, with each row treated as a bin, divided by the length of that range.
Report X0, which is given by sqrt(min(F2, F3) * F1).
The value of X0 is 18.4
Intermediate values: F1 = 18.2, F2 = 18.6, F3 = 18.6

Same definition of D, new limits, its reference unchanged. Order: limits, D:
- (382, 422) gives 414.0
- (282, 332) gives 329.0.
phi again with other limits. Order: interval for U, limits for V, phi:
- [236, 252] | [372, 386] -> 0.000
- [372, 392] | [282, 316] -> 0.014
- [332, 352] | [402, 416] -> -0.058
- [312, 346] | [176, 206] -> -0.014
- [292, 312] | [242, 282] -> 0.000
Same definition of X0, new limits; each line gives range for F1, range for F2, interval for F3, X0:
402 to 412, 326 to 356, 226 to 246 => 17.8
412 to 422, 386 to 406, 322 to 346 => 17.7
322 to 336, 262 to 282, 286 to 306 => 18.1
